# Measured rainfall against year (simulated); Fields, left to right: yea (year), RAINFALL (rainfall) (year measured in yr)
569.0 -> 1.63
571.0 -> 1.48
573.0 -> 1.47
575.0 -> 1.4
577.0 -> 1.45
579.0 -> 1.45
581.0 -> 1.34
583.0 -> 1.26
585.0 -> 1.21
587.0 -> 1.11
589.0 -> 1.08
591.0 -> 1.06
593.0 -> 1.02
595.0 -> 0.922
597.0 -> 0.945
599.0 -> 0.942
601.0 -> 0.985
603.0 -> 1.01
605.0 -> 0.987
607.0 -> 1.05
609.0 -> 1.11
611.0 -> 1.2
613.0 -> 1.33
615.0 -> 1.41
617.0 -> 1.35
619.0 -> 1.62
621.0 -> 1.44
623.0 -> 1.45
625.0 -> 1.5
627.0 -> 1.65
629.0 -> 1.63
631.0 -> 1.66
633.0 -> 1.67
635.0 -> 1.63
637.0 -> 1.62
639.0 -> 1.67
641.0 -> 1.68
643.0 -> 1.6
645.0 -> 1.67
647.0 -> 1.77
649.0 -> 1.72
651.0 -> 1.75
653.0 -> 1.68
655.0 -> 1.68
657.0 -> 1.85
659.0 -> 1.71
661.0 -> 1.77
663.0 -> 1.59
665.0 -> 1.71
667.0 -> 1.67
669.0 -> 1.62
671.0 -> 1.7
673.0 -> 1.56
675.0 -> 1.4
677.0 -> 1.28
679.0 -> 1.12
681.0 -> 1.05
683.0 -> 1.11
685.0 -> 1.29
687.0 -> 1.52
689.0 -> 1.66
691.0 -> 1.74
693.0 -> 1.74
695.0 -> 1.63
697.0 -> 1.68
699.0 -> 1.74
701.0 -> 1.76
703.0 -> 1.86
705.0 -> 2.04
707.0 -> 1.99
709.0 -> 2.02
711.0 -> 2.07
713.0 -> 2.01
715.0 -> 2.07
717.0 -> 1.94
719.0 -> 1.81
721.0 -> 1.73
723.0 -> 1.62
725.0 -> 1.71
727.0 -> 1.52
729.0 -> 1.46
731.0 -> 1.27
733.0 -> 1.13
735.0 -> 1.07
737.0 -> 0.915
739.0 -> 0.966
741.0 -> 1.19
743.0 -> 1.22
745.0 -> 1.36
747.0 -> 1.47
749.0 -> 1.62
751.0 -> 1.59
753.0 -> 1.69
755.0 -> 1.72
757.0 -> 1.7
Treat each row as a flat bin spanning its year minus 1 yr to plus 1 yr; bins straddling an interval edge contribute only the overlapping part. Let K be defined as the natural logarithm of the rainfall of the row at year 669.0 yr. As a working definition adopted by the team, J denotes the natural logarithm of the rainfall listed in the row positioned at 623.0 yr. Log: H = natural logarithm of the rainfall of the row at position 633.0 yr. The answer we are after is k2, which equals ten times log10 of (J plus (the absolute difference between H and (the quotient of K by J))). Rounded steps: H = 0.51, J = 0.37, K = 0.48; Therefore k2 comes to 1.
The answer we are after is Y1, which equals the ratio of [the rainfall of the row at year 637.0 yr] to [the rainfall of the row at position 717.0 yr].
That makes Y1 0.8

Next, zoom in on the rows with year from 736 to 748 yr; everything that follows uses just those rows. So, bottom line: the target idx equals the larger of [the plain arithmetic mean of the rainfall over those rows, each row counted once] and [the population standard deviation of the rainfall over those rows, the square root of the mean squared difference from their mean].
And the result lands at 1.19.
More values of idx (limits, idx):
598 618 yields 1.14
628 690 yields 1.58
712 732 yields 1.71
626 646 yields 1.65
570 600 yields 1.21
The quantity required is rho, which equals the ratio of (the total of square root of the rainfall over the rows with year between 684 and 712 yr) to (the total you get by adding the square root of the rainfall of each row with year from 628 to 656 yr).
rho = 1.03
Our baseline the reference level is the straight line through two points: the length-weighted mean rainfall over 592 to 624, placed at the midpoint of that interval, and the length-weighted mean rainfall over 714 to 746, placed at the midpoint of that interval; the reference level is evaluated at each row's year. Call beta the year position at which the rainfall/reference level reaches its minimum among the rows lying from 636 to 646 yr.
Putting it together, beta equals 643.0 yr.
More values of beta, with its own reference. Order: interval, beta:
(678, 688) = 681.0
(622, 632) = 623.0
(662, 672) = 663.0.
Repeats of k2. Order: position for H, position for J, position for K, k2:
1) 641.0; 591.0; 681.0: -4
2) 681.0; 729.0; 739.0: -3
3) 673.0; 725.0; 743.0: -2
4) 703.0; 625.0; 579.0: -2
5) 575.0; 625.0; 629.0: 1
